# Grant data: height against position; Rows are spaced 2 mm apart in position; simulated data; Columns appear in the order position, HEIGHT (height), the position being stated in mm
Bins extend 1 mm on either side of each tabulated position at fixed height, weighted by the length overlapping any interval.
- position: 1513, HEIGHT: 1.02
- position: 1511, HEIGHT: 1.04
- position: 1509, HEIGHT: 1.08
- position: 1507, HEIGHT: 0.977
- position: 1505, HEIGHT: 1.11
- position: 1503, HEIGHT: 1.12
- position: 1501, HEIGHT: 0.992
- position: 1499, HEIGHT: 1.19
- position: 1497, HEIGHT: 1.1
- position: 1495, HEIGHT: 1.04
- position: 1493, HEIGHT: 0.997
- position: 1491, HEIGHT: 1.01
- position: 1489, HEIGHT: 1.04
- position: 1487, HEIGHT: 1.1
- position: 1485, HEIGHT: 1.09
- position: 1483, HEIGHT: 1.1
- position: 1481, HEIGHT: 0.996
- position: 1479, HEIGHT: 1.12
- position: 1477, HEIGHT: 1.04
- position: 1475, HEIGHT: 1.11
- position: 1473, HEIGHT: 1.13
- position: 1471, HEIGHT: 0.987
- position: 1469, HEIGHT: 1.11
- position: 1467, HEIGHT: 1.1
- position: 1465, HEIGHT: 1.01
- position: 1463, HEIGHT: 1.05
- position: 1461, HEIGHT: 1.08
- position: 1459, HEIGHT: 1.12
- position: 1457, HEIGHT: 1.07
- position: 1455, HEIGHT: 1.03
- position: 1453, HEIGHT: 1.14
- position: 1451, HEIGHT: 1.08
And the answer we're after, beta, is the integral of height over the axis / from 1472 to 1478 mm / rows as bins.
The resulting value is 6.56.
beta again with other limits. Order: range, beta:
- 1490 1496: 6.09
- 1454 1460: 6.44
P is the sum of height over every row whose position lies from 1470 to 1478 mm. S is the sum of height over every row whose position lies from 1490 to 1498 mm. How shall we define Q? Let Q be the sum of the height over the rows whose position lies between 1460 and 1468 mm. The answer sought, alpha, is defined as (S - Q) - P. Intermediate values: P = 4.27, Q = 4.240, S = 4.15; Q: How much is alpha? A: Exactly -4.36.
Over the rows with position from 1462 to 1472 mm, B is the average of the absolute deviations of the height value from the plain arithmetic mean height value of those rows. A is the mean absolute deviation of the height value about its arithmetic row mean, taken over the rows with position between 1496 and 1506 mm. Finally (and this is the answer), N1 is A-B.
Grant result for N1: 0.00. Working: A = 0.045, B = 0.043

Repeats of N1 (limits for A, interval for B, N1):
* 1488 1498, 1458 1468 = -0.01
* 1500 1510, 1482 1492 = 0.02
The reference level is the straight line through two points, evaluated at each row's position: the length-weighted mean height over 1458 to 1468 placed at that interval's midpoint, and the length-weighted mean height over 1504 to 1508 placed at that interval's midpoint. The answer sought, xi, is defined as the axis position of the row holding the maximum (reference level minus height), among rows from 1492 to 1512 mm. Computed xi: 1507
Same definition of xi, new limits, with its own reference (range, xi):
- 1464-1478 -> 1471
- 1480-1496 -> 1481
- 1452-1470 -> 1465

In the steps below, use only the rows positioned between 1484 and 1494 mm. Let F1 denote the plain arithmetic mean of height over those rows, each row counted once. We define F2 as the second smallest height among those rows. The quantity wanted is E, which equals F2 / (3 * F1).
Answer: 0.321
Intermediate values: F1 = 1.05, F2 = 1.01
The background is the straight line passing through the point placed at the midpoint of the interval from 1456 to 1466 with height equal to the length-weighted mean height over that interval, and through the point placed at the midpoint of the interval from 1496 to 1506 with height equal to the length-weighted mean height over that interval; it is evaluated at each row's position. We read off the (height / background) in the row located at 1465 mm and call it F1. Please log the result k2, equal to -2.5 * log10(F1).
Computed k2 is 0.06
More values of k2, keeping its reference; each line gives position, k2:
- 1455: 0.03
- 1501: 0.11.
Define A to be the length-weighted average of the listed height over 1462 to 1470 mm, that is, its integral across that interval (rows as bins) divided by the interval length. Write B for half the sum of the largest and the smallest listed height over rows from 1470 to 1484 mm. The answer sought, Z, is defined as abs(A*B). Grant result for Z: 1.13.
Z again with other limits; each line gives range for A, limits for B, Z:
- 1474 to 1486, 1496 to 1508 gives 1.17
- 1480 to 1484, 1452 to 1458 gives 1.14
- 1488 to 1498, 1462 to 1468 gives 1.09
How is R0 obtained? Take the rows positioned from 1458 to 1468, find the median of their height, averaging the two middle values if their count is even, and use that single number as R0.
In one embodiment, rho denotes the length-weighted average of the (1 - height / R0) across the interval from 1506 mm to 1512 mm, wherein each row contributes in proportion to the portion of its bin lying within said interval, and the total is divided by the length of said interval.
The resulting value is 0.044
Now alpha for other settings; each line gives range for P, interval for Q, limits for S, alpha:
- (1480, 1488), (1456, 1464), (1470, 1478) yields -4.34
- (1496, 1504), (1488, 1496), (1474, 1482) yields -4.22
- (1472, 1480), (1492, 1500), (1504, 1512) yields -4.52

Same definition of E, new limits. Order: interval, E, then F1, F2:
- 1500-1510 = 0.313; 1.06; 0.992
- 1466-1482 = 0.309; 1.07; 0.996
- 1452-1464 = 0.324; 1.08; 1.05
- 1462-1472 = 0.320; 1.05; 1.01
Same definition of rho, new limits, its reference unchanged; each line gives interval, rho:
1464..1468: 0.023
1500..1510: 0.022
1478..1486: 0.003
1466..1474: -0.002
